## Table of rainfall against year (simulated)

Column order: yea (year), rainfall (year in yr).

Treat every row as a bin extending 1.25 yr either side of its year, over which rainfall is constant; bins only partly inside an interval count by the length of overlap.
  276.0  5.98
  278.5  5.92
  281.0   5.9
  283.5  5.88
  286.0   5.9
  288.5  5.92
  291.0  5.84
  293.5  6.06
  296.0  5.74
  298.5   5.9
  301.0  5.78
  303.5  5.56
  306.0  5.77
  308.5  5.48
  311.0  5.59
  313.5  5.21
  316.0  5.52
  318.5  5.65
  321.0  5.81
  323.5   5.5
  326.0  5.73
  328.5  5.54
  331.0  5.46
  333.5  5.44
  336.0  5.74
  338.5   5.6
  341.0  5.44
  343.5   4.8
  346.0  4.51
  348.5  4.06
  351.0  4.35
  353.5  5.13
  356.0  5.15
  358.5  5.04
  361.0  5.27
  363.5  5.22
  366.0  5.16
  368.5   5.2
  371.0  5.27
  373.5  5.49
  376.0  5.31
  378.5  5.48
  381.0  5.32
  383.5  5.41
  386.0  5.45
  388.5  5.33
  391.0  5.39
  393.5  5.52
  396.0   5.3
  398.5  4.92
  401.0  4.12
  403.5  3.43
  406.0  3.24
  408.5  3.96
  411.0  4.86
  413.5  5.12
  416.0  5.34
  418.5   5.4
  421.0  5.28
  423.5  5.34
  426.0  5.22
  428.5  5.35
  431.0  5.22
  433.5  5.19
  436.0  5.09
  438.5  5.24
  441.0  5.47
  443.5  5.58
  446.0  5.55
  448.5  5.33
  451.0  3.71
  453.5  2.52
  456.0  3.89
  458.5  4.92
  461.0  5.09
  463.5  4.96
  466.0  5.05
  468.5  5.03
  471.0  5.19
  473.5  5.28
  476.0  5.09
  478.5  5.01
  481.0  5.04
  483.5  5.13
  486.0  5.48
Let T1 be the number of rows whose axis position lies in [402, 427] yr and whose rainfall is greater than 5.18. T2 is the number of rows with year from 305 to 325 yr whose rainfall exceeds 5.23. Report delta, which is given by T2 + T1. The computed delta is 12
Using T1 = 5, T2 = 7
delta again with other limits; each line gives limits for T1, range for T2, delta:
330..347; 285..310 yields 15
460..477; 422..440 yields 5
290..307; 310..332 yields 15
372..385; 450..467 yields 5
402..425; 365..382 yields 9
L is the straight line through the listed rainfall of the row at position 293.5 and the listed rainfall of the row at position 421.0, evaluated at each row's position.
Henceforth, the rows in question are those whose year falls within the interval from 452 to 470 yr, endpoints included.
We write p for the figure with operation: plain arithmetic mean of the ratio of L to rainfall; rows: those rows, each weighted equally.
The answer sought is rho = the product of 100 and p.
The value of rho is 119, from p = 1.190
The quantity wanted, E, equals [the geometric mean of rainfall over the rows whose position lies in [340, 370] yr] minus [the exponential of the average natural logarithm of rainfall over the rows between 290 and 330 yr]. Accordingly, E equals -0.7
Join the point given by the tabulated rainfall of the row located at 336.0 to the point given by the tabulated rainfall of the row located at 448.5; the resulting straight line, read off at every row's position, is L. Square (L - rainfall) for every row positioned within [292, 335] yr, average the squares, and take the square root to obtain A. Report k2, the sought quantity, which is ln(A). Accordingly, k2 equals -1.3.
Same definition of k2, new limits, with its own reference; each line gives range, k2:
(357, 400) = -1.1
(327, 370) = -0.3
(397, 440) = -0.1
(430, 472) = -0.1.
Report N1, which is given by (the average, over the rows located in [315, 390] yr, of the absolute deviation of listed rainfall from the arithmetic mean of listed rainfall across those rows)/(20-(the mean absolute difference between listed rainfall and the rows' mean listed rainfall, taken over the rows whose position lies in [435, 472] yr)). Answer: 0.0144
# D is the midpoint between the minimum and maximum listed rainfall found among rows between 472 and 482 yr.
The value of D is 5.1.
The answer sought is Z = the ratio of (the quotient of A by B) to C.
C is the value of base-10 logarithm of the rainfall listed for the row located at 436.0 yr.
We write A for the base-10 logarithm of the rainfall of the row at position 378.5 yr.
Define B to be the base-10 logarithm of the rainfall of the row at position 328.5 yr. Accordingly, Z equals 1.41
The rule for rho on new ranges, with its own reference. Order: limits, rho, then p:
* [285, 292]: 103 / 1.035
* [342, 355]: 126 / 1.261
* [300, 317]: 107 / 1.075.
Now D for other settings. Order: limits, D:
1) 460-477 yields 5.1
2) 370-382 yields 5.4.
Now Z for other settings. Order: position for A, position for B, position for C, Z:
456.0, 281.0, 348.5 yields 1.26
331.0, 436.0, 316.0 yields 1.41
